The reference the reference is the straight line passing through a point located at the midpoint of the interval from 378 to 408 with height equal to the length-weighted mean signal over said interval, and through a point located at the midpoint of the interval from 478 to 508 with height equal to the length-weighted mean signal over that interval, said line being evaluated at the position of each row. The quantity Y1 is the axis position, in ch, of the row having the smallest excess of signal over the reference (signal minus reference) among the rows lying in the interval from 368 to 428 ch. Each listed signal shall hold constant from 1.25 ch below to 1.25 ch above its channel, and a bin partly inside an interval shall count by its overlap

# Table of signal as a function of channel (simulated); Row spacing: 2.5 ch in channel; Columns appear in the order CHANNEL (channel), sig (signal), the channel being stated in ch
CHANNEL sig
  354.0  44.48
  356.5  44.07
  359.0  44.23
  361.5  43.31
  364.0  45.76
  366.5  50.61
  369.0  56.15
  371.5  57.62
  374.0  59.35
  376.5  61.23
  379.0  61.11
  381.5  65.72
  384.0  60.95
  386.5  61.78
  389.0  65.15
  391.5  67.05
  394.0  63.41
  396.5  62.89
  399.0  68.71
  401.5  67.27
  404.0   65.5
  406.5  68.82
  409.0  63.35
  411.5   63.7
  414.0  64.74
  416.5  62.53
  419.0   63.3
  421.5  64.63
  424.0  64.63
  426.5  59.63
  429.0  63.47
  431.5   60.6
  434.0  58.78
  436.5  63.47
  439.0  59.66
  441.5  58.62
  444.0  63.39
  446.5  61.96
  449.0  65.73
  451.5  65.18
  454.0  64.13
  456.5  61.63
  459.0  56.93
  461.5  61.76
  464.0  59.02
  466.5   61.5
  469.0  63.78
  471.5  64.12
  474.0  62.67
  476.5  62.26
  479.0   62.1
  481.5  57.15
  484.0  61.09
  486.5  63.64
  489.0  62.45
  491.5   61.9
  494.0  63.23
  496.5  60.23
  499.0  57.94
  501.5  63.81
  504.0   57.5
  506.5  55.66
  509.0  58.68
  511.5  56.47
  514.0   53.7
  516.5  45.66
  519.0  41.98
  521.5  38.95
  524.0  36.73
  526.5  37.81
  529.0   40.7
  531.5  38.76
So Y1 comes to 369.0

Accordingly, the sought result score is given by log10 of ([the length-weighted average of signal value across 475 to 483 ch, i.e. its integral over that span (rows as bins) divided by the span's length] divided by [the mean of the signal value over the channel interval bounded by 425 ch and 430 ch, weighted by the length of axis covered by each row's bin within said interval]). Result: -0.007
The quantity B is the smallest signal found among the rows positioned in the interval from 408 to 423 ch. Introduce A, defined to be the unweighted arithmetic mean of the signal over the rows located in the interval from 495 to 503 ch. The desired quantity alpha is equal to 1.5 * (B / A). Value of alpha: 1.55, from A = 61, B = 62.53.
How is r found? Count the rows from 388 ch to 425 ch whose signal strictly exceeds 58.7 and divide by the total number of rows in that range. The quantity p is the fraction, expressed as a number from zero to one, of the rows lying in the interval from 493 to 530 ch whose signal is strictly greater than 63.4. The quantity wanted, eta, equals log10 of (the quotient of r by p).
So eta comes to 1.18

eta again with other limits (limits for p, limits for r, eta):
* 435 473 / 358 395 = 0.18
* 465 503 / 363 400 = 0.44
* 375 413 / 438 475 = 0.16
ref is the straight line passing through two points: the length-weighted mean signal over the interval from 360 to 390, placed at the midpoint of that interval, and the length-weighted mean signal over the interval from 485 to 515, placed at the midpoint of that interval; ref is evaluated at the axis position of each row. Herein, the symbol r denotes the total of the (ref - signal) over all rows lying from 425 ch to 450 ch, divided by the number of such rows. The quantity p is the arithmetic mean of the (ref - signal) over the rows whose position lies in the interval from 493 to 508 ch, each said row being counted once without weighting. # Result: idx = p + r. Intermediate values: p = -0.1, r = -3.1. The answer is -3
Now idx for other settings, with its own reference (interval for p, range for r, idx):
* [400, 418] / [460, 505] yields -9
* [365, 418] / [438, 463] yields -8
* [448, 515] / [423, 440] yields -5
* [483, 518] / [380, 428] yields -6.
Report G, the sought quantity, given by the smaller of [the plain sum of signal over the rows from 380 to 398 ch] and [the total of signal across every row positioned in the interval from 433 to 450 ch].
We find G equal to 432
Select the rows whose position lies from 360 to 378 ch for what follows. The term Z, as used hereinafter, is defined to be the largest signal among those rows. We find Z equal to 61.23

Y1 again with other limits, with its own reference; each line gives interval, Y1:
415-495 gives 459.0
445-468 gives 459.0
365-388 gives 366.5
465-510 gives 506.5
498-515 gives 514.0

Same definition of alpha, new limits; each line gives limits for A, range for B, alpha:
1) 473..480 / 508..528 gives 0.88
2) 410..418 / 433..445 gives 1.38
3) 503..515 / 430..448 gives 1.56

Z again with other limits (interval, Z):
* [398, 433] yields 68.82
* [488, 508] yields 63.81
